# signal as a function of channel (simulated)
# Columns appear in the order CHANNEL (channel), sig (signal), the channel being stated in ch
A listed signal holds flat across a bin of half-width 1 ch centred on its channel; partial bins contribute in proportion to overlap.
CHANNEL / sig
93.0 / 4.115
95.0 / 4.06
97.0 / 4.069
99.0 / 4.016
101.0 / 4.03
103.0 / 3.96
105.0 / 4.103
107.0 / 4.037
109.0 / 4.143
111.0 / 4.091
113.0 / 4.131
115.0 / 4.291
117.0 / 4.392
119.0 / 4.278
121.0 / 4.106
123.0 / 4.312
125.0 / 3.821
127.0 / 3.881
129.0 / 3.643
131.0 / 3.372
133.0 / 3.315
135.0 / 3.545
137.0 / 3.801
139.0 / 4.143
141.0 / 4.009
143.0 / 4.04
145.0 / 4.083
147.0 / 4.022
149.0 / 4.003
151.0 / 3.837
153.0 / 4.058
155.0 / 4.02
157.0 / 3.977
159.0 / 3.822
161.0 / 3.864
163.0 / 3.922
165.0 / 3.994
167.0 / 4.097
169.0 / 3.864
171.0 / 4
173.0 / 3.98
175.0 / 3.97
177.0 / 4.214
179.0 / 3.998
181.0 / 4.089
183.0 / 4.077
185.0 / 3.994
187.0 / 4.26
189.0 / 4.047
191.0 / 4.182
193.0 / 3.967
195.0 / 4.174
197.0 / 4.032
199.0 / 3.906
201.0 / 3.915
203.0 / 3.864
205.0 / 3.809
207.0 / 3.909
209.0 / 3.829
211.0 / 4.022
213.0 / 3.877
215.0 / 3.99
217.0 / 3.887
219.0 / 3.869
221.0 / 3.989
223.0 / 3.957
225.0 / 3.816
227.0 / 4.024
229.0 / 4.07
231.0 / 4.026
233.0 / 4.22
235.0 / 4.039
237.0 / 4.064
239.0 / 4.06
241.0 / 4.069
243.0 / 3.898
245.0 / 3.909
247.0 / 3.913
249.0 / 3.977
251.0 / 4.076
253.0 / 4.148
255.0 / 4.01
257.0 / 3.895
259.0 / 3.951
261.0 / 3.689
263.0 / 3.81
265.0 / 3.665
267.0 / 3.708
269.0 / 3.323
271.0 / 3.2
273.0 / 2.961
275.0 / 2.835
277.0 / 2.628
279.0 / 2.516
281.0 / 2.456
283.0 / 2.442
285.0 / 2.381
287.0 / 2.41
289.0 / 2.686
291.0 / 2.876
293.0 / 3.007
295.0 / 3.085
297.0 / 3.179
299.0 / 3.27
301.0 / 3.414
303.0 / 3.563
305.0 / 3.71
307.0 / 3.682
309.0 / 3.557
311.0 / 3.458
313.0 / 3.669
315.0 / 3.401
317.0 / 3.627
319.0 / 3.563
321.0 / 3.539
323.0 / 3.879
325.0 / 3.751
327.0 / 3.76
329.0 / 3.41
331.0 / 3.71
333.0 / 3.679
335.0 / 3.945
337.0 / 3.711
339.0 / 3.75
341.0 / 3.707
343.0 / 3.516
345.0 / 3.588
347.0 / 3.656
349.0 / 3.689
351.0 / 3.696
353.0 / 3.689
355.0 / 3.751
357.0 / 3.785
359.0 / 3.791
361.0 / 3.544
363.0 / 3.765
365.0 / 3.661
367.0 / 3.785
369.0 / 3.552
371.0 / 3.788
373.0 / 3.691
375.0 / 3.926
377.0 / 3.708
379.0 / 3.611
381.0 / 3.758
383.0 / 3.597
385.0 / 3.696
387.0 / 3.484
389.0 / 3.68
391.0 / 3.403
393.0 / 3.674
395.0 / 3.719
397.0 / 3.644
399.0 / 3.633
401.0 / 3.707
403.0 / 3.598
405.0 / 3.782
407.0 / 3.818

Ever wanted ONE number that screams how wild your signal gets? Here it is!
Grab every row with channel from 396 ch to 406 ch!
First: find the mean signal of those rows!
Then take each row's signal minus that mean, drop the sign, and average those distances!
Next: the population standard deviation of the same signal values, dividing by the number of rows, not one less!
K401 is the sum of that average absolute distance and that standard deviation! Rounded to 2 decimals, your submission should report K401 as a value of 0.12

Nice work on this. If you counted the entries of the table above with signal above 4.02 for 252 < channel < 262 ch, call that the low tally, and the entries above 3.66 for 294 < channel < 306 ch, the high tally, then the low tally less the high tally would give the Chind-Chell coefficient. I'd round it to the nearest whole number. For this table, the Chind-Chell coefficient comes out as 0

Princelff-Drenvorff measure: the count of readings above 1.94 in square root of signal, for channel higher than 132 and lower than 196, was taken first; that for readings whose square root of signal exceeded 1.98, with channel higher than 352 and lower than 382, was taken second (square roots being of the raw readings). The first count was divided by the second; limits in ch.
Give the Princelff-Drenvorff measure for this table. 30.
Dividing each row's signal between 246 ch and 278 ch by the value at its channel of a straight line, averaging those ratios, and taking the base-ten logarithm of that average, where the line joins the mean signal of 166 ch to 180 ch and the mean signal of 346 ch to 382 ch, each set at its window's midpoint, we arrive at -0.031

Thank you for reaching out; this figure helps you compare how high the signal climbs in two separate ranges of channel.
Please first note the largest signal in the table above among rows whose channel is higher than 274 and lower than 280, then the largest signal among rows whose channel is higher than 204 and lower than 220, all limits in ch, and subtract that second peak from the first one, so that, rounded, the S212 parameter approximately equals -1.19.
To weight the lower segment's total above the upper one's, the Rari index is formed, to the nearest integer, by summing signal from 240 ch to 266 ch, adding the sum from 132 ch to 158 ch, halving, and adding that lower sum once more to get 102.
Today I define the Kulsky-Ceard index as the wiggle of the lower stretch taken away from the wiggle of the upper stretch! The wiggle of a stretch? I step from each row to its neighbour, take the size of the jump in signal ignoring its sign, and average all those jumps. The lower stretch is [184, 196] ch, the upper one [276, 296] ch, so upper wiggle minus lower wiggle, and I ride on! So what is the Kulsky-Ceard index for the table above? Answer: -0.10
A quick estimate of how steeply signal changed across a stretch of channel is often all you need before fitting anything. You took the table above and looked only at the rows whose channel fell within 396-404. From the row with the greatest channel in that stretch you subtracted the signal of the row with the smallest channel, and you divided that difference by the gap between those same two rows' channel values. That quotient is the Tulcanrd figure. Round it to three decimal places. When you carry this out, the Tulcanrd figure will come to -0.008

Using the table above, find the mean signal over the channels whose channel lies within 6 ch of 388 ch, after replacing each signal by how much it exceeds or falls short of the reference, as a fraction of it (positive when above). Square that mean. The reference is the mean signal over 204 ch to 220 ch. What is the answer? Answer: 0.0063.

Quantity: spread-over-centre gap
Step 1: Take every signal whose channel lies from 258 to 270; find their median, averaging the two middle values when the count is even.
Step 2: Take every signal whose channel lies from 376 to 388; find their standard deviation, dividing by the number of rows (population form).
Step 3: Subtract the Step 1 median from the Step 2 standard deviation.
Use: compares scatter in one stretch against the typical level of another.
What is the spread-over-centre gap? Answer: -3.6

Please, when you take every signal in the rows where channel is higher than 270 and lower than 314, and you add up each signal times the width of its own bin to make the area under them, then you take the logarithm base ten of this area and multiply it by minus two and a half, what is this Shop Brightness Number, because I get -5.318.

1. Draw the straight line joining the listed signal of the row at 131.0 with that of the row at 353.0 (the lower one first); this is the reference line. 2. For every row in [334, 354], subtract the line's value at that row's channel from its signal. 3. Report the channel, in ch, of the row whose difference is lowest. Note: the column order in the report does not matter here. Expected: 343.0 ch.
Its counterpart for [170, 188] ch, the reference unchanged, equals 175.0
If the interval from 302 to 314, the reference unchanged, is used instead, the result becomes 311.0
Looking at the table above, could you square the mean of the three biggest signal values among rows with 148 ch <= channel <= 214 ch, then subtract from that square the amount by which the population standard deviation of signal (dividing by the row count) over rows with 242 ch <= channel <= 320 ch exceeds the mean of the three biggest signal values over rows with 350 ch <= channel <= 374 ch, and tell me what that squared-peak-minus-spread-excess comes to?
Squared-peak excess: 21.1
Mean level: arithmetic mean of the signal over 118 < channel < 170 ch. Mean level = 3.92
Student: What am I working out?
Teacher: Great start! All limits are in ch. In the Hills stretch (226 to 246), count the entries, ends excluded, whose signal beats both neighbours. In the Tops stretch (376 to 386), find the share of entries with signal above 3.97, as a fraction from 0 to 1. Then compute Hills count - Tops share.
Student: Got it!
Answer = 4.0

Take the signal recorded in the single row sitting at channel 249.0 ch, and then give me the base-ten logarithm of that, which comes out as 0.600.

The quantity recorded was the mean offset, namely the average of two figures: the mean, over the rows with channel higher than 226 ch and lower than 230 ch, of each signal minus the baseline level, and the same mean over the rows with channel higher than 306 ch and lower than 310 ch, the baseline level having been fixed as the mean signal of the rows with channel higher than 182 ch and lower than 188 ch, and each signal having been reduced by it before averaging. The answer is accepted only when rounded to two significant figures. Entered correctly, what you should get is -0.28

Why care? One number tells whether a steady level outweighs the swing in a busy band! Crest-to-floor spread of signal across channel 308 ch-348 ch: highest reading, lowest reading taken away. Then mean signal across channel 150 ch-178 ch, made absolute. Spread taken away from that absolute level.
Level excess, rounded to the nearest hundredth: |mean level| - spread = 3.43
